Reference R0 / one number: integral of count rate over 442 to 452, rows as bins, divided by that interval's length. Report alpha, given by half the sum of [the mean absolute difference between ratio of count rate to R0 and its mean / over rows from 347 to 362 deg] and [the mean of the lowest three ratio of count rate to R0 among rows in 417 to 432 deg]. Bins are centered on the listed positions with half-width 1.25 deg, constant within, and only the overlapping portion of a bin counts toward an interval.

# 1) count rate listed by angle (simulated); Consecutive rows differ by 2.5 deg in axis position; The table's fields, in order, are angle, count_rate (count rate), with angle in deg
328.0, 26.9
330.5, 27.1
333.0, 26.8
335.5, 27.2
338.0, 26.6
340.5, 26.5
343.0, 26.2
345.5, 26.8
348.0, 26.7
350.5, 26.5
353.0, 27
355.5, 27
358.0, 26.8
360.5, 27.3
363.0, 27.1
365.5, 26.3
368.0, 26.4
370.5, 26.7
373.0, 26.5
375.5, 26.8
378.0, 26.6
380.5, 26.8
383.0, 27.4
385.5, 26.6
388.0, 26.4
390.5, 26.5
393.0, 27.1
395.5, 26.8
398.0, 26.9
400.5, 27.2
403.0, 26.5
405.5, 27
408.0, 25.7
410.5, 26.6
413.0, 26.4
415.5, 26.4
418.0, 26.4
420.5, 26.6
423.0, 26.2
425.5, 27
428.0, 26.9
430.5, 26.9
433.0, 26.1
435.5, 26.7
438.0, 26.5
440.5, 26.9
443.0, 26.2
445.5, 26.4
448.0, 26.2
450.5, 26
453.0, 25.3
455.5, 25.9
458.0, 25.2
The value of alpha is 0.508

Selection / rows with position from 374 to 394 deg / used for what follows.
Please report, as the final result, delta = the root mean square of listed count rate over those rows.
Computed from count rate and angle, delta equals 26.8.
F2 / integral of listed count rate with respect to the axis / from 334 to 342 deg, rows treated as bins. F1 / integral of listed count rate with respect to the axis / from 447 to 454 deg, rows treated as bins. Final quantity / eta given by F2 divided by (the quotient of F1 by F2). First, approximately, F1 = 181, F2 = 214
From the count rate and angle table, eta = 253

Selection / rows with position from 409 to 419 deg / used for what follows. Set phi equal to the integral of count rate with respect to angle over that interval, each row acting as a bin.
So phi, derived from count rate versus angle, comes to 264.3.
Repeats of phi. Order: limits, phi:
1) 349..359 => 268.2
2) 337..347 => 265.3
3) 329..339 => 269.3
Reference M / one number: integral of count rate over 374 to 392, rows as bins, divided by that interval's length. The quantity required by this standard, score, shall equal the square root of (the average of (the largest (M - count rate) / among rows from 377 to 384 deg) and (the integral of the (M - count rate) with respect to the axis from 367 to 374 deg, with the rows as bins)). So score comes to 0.9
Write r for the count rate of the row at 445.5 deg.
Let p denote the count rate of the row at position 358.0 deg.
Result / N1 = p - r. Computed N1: 0.40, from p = 26.8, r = 26.4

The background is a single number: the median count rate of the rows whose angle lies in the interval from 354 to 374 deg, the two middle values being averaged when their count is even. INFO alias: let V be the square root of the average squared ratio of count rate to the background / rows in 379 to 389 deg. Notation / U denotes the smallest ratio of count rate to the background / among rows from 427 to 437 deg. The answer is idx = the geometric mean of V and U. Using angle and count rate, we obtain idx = 0.989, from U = 0.976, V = 1.00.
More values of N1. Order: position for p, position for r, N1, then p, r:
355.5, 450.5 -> 1.00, 27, 26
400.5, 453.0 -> 1.90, 27.2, 25.3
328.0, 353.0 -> -0.10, 26.9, 27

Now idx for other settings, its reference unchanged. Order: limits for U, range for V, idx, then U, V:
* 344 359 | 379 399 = 0.997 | 0.991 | 1.00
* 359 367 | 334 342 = 0.992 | 0.983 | 1.00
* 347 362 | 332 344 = 0.994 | 0.991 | 1.00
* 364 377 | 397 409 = 0.990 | 0.983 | 1.00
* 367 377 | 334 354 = 0.992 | 0.987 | 1.00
